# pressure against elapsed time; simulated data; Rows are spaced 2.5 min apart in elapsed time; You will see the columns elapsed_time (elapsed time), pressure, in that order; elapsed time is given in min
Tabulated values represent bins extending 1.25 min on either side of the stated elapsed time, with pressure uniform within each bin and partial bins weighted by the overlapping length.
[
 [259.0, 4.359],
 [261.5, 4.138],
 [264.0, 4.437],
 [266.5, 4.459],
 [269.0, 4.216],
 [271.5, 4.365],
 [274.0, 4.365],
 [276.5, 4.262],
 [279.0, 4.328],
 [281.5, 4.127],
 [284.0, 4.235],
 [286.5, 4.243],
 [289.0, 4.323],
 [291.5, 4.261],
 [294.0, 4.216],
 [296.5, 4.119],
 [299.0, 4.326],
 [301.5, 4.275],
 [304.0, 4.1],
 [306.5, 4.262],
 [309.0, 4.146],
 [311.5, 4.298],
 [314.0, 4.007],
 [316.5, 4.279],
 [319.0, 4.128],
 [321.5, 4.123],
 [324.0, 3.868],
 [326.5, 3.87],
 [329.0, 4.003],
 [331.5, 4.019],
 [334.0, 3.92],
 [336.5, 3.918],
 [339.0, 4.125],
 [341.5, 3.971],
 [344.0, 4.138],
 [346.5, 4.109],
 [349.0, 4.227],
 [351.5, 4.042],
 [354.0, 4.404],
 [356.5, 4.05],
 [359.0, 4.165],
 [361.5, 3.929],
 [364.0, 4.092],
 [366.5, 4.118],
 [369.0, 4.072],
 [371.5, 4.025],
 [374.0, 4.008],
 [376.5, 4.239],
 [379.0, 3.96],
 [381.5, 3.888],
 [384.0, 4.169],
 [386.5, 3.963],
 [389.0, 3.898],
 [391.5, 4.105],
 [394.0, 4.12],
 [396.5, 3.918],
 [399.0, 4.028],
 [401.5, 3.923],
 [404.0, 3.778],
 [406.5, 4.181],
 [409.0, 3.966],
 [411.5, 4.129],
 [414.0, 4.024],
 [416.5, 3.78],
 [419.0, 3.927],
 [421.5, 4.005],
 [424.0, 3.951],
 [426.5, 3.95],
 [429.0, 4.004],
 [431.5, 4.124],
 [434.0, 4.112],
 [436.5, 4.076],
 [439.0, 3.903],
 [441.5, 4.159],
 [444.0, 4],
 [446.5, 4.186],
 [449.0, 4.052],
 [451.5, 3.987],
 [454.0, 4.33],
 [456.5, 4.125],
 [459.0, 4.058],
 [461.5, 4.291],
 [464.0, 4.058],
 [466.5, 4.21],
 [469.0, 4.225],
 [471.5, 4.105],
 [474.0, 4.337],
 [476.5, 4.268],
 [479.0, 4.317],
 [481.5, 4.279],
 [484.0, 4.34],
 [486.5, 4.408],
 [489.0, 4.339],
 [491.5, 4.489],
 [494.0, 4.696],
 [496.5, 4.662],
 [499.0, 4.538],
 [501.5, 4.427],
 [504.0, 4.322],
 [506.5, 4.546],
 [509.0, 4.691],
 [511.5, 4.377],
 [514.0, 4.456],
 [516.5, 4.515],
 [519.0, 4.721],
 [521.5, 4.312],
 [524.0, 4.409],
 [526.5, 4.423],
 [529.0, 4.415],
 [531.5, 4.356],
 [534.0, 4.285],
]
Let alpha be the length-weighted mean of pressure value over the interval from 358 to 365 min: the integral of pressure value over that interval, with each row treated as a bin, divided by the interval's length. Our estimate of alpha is 4.06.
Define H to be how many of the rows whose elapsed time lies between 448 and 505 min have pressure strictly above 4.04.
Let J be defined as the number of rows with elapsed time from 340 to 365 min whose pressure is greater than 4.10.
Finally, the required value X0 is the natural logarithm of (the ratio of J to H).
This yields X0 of -1.5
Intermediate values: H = 22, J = 5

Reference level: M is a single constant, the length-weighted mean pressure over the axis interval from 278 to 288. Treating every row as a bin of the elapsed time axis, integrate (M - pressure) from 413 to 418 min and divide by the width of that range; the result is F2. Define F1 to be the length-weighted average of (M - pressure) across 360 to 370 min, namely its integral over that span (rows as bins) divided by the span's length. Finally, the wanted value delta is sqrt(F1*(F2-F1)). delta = 0.168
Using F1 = 0.18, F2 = 0.34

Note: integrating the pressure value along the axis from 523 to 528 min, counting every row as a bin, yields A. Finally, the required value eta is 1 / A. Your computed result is 0.0453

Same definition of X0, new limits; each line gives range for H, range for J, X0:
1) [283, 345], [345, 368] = -1.2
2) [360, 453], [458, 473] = -1.3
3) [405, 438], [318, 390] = 0.8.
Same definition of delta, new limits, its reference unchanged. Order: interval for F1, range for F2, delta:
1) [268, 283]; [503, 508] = 0.088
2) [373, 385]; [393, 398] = 0.082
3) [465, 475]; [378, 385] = 0.066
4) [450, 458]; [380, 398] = 0.110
